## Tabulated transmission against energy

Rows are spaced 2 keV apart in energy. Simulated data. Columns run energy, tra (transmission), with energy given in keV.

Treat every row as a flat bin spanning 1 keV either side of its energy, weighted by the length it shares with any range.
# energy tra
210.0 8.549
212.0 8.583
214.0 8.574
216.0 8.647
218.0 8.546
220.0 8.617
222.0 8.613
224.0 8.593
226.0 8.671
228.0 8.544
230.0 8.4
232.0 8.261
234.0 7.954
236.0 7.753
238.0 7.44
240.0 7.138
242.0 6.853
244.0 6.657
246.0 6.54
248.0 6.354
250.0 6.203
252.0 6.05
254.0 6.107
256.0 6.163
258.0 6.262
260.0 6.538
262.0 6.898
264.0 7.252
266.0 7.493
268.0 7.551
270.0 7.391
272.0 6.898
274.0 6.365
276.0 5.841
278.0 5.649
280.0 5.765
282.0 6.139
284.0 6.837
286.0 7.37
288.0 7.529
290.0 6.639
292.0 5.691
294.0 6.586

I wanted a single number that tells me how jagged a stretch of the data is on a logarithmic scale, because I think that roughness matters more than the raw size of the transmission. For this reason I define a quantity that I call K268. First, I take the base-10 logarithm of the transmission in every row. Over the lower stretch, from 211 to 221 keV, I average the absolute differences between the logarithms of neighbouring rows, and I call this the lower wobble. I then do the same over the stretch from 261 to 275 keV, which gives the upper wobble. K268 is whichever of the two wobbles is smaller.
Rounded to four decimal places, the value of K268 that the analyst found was 0.0032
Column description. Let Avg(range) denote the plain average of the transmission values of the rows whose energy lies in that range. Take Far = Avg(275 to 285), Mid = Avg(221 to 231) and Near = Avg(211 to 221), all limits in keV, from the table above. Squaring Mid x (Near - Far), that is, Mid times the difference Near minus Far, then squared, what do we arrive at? 476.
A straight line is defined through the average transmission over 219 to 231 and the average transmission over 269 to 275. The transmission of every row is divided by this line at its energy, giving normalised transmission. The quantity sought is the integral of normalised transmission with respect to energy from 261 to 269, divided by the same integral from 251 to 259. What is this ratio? 1.25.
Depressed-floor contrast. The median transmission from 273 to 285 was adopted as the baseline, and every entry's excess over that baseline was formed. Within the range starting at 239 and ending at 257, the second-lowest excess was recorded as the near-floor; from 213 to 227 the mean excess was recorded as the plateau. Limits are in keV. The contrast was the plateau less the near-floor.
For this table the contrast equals 2.5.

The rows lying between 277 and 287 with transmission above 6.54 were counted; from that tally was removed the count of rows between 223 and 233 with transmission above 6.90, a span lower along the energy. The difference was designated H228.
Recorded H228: -3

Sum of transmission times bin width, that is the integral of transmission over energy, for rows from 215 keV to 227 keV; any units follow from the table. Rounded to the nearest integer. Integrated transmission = 103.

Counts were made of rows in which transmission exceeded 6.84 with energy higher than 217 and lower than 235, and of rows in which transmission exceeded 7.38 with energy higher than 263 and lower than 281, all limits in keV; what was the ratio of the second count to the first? 0.33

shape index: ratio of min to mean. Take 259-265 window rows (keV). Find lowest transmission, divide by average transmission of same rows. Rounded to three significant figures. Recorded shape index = 0.948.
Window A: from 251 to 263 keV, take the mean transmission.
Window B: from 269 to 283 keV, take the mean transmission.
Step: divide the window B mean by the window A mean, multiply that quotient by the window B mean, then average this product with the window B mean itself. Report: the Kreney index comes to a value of 6.3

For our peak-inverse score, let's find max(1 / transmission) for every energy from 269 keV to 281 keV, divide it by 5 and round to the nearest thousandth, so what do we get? 0.035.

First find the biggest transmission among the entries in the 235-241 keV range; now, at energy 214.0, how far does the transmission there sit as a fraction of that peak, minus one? 0.11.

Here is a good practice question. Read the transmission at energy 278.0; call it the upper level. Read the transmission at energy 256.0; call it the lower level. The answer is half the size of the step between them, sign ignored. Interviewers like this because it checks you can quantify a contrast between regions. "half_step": 0.26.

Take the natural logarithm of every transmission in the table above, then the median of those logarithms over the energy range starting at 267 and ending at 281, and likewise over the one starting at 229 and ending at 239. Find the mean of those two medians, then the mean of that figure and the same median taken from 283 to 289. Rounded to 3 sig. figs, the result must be 1.98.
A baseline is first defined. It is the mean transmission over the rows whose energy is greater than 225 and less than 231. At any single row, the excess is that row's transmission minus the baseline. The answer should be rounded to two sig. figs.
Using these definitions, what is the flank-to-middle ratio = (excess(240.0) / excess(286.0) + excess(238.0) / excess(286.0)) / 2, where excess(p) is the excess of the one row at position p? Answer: 1.1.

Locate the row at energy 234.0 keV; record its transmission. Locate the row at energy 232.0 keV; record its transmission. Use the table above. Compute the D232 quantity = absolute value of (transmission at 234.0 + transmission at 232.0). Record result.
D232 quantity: 16.2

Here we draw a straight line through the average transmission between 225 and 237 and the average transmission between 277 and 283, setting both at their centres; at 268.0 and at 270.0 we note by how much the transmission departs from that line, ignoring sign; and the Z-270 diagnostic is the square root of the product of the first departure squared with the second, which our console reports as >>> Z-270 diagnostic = 1.1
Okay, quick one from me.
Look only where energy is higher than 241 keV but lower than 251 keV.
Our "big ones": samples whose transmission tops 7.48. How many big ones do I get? 0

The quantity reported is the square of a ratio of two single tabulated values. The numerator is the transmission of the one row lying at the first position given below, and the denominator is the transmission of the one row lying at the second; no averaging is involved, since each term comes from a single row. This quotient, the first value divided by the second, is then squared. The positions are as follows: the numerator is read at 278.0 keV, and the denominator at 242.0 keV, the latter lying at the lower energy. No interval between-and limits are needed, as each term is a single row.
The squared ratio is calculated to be 0.68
